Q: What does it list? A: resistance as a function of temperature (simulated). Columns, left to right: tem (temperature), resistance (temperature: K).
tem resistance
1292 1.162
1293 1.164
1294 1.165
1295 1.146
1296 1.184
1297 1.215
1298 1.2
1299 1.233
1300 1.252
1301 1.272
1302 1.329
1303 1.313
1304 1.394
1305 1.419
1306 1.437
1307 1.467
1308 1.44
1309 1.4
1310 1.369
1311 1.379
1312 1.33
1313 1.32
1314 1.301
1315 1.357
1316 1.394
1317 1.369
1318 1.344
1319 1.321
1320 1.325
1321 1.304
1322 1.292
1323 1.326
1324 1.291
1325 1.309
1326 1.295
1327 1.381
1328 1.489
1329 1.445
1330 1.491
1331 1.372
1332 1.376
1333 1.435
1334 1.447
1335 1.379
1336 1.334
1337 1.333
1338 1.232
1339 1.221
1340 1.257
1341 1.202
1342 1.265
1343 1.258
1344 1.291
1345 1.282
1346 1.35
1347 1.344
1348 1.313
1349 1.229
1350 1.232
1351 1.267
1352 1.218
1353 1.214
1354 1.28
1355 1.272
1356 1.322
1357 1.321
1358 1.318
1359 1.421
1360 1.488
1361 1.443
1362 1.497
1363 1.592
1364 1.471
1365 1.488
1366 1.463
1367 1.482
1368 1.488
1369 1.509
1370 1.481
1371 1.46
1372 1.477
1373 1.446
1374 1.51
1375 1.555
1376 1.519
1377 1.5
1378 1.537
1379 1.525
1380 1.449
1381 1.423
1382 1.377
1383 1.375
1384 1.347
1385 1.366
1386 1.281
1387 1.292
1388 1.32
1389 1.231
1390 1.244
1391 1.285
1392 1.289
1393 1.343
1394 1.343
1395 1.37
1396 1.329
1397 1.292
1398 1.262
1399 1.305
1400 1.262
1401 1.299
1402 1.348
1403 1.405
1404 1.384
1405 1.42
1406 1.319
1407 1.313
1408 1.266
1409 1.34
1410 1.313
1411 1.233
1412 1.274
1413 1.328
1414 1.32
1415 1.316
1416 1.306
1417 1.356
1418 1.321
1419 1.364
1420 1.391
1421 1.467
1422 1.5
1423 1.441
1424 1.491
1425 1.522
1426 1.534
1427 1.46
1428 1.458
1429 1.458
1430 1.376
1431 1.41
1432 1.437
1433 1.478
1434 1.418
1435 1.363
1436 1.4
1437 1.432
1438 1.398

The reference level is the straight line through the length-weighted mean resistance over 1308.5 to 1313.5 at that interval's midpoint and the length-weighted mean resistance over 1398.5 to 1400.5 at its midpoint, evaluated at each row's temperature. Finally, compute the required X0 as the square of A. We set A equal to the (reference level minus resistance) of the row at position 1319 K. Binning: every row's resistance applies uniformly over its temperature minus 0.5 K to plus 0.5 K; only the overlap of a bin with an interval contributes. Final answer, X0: 0.001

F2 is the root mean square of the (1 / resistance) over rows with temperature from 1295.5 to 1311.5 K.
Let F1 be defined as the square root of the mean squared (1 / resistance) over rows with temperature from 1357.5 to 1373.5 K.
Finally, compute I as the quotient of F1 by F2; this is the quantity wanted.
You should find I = 0.90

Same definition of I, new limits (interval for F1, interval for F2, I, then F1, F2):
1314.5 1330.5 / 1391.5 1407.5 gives 0.98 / 0.739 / 0.753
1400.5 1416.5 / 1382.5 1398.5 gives 0.99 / 0.757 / 0.764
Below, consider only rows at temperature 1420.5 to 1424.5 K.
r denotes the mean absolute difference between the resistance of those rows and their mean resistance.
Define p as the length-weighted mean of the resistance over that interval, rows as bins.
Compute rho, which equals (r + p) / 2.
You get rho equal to 0.75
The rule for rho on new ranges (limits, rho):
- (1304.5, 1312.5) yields 0.72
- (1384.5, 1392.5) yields 0.66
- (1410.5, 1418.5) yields 0.67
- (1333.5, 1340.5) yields 0.69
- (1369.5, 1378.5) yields 0.76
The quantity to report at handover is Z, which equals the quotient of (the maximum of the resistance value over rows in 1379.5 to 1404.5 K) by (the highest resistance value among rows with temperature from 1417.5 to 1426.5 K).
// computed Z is 0.94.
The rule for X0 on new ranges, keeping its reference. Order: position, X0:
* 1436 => 0.022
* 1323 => 0.001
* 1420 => 0.016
